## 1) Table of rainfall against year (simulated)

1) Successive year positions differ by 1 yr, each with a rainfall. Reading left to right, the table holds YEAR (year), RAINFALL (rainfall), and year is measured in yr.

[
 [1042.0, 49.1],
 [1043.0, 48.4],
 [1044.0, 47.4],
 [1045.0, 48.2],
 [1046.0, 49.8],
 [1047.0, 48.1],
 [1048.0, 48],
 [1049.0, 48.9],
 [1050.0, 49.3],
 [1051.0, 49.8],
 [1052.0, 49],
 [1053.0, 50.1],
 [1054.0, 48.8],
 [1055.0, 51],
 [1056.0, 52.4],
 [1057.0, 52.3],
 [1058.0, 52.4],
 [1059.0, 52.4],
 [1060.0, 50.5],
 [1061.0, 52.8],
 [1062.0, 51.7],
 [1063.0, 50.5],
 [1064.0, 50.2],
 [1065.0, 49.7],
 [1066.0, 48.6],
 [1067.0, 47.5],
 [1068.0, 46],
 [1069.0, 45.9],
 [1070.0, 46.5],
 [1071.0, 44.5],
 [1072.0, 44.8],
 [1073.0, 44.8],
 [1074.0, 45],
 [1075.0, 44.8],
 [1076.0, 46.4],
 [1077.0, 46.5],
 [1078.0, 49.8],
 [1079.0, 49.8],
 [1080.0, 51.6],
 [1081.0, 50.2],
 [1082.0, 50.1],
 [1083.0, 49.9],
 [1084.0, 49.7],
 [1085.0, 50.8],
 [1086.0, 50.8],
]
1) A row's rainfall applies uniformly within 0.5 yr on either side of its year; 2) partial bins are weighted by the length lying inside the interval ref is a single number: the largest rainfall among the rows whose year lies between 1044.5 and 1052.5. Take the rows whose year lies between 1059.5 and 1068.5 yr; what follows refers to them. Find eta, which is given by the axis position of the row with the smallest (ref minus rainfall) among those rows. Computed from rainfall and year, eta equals 1061.0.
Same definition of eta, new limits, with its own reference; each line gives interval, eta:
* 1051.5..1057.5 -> 1056.0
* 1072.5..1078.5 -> 1078.0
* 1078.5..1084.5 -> 1080.0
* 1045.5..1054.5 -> 1053.0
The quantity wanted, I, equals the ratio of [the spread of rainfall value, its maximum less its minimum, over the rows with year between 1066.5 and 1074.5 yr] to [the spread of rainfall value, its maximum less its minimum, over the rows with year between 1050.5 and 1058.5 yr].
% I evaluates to 0.8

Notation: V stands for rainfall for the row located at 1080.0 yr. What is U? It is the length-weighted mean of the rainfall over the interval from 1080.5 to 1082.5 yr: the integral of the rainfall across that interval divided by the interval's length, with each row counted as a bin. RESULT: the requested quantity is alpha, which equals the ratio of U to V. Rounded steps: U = 50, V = 51.6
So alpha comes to 0.97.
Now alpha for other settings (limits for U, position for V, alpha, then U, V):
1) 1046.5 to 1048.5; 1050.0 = 0.97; 48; 49.3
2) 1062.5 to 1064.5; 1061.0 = 0.95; 50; 52.8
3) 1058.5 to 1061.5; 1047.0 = 1.08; 52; 48.1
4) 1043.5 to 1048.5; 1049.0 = 0.99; 48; 48.9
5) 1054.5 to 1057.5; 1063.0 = 1.03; 52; 50.5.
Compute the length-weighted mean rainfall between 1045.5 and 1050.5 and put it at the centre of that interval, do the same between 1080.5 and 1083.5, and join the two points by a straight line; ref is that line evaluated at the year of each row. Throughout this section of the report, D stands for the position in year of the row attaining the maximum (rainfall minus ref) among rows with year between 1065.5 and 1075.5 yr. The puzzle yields 1066.0 yr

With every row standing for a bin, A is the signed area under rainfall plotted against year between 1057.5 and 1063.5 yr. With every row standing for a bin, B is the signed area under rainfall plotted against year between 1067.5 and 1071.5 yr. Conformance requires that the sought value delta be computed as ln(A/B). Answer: 0.5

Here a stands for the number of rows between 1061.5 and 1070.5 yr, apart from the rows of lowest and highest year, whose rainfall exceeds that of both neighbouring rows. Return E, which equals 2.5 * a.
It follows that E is 0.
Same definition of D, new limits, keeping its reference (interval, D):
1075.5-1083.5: 1080.0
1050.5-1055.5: 1055.0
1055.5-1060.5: 1056.0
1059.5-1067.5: 1061.0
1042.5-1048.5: 1046.0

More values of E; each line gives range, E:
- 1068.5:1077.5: 5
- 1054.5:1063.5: 5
